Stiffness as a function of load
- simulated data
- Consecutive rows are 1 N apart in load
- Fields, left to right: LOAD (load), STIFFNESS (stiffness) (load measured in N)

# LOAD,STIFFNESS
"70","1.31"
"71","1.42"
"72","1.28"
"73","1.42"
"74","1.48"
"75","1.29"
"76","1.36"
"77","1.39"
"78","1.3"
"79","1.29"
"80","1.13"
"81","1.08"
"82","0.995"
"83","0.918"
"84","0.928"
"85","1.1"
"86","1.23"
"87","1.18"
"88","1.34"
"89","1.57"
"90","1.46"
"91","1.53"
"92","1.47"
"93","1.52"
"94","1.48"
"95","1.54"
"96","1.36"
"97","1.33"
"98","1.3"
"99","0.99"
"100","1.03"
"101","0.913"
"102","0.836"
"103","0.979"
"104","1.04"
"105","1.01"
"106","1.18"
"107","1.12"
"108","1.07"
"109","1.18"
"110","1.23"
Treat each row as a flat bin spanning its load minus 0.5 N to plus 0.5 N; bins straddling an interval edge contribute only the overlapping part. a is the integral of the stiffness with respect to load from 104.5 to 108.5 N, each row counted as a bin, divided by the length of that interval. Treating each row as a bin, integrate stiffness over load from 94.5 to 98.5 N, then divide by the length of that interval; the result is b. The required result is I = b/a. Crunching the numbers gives 1.26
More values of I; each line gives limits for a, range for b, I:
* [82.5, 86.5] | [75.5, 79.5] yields 1.28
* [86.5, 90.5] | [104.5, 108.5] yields 0.79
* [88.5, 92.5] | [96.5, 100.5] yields 0.77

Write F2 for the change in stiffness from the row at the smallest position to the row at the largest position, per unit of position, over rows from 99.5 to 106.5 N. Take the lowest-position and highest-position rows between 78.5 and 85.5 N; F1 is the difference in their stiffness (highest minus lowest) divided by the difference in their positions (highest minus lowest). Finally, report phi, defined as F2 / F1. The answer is -0.8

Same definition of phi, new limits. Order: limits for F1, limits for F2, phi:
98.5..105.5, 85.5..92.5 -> 12.0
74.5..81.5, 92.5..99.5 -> 2.5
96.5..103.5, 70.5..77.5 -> 0.1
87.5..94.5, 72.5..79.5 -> -0.9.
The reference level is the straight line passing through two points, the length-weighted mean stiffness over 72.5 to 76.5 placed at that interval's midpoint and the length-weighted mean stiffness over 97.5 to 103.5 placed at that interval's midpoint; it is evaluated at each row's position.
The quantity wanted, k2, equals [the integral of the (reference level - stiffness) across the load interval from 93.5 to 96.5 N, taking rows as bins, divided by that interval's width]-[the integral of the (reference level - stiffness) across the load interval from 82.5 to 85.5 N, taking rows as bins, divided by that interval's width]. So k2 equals -0.64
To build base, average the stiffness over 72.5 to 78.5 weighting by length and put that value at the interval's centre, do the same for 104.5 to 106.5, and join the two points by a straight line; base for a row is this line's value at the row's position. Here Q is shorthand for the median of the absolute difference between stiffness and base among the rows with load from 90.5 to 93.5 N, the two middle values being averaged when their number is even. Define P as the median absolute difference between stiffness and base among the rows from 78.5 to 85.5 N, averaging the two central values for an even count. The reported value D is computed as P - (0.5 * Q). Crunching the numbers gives 0.092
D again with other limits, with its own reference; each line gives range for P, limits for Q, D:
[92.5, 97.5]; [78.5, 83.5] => 0.157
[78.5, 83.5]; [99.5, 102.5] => 0.130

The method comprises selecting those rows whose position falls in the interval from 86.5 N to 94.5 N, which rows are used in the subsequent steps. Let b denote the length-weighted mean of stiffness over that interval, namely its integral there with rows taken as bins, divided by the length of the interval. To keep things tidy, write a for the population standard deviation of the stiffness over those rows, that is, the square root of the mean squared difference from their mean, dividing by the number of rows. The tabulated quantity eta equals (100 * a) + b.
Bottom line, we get 13.3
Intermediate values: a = 0.118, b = 1.44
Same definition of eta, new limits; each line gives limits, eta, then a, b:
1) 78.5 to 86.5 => 13.6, 0.125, 1.08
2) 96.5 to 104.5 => 17.4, 0.164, 1.05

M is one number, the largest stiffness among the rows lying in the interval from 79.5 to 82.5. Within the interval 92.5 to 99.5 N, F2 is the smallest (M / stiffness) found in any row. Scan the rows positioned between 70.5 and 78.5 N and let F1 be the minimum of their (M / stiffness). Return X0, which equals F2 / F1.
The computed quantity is 1.0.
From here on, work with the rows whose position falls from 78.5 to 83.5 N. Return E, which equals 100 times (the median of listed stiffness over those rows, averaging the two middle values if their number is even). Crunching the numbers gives 108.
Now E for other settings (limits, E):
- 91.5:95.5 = 150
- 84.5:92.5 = 140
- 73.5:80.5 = 130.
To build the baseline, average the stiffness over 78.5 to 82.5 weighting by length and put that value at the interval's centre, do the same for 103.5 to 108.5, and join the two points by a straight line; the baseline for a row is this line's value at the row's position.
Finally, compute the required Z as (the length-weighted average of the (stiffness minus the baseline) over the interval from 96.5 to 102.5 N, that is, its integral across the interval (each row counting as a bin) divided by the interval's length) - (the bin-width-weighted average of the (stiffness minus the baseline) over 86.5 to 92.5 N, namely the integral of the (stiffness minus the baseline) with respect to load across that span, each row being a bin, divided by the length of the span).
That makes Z -0.34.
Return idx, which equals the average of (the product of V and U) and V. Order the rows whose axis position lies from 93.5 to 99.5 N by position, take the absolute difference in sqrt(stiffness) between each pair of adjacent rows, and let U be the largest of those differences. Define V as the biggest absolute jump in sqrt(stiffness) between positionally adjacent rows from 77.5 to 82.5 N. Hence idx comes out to 0.042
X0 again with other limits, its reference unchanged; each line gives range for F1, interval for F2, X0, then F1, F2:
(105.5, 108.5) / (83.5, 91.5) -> 0.8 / 0.958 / 0.72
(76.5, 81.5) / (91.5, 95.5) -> 0.9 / 0.813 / 0.73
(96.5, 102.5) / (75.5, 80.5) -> 1.0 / 0.850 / 0.81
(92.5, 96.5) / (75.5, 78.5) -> 1.1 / 0.734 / 0.81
